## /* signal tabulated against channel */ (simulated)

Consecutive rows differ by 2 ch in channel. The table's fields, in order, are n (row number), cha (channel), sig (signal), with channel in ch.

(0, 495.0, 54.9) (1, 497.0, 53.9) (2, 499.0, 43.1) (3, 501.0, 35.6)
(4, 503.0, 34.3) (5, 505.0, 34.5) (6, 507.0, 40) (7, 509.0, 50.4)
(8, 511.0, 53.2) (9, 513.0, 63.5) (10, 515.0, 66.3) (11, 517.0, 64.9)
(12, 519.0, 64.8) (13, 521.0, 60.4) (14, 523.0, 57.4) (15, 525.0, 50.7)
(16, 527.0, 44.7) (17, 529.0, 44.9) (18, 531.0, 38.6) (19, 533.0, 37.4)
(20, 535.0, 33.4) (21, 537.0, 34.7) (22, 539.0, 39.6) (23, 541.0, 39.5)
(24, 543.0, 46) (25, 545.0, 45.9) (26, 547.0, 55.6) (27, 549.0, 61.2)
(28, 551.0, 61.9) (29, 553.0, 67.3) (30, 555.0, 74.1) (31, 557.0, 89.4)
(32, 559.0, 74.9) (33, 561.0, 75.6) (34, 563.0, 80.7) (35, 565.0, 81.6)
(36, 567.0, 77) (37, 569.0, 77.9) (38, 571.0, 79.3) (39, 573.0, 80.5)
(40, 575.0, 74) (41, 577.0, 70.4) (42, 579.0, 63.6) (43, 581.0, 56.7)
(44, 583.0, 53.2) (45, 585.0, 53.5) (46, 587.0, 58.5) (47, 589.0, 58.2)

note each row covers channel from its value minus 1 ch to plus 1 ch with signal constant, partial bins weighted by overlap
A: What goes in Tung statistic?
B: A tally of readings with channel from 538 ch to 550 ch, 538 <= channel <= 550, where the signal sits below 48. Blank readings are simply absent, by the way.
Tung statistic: 4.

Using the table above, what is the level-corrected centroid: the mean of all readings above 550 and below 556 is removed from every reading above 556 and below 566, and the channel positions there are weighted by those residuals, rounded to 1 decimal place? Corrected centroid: 560.7 ch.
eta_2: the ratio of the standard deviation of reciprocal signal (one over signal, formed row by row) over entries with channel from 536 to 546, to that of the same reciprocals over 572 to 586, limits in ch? 1.1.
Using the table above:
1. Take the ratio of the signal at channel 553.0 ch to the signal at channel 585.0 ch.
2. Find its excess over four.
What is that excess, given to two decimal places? -2.74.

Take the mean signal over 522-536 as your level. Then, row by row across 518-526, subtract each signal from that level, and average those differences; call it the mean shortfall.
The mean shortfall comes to -14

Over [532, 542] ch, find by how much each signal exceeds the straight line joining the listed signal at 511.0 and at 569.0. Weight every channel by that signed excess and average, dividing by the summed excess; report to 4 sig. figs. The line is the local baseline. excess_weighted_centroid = 537.0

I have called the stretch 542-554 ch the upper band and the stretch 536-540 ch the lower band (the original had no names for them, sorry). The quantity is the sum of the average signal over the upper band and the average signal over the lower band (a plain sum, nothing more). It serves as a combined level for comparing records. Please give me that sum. 93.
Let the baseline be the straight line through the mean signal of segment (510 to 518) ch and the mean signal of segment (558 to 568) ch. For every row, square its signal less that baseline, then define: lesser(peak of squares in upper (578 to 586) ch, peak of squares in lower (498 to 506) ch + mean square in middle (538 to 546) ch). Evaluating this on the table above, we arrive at 1001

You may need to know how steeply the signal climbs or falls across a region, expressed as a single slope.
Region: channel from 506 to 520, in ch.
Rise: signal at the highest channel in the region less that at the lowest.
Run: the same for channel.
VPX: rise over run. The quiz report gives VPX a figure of 2.1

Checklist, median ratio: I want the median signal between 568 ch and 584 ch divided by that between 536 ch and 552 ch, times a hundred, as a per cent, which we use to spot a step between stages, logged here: 157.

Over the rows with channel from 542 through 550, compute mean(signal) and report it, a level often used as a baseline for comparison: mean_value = 52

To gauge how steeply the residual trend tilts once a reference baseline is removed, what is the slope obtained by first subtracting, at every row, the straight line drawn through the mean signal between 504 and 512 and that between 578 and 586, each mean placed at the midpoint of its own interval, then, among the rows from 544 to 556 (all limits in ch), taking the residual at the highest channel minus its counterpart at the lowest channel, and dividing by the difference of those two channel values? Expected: 2.7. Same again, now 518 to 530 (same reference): -2.2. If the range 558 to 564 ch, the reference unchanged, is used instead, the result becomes 1.3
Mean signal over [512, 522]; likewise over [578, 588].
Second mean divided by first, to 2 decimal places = 0.89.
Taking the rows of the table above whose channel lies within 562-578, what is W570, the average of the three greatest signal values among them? 81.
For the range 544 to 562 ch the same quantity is 80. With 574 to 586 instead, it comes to 69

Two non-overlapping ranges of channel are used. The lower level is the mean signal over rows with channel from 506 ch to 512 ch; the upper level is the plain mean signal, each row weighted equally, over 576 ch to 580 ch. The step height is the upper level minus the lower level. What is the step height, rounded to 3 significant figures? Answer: 19.1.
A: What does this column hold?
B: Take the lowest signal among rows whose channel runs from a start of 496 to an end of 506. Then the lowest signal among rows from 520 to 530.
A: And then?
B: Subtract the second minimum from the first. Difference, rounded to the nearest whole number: -10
